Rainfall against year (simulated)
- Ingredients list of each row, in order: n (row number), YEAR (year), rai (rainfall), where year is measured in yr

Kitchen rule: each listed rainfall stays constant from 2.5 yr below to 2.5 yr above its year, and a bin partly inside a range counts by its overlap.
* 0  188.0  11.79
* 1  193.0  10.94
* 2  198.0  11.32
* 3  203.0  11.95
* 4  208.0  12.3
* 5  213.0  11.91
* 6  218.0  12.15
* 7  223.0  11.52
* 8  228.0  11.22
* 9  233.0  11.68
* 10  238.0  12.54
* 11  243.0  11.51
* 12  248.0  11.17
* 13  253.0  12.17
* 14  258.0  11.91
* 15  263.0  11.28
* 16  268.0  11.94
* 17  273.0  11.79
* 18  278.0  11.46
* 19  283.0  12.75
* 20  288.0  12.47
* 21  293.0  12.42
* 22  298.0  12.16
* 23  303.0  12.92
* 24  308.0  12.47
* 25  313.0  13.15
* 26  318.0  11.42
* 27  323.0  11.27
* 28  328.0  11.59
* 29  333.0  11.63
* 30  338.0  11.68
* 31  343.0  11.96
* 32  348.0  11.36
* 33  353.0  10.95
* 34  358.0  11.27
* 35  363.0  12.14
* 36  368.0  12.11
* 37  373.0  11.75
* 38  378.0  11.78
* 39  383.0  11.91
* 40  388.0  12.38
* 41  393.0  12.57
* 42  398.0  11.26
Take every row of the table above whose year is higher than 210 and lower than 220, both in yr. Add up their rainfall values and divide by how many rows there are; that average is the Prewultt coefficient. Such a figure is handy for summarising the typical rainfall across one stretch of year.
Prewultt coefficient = 12.0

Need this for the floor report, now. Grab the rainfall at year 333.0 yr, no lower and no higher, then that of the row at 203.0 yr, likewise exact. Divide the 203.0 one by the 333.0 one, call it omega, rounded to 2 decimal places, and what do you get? 1.03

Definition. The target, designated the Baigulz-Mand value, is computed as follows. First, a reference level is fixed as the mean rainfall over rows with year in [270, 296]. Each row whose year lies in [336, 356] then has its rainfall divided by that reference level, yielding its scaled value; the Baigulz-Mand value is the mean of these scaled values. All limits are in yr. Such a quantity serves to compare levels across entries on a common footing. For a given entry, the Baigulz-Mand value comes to 0.943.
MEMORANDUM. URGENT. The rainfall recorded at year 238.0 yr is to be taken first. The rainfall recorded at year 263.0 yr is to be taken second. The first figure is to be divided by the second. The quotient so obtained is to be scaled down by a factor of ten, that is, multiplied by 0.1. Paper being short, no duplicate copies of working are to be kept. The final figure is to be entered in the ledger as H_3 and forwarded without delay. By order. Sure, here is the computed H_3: 0.111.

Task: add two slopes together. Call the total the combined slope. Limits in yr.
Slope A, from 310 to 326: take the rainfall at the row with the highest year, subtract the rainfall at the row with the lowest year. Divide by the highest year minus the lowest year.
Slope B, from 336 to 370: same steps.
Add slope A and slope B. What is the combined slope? -0.17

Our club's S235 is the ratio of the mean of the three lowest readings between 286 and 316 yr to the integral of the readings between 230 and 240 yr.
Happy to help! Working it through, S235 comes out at 0.10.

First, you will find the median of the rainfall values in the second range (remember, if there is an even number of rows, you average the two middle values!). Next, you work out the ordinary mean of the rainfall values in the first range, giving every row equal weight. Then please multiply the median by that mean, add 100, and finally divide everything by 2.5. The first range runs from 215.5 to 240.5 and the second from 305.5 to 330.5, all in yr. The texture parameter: 95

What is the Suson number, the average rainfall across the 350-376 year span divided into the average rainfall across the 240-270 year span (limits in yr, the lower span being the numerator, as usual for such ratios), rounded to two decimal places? 1.00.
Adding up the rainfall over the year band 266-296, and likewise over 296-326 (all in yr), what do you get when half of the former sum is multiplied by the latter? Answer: 2672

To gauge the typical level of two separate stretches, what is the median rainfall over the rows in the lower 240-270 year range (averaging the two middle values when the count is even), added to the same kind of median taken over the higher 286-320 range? 24.18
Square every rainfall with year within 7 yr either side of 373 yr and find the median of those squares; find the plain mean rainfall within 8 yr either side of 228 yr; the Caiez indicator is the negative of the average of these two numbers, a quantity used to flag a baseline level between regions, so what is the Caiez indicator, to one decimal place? -75.1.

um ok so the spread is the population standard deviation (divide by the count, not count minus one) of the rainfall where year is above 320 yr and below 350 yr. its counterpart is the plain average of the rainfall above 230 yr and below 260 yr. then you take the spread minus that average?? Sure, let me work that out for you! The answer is -11.6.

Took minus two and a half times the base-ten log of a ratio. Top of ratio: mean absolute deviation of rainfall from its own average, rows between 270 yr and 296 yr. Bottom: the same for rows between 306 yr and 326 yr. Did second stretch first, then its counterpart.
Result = 0.5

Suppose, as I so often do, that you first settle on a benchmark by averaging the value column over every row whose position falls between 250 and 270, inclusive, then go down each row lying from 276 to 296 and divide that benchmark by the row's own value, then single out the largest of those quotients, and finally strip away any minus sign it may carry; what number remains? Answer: 1.03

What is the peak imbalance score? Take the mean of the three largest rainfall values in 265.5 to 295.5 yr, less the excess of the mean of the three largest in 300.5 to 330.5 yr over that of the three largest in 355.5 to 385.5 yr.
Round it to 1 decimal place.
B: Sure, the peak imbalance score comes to 11.8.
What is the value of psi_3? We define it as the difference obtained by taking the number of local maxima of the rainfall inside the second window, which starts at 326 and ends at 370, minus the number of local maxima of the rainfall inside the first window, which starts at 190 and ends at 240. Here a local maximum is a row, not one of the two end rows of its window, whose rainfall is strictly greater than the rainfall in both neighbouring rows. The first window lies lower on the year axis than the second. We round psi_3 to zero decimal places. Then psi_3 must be 0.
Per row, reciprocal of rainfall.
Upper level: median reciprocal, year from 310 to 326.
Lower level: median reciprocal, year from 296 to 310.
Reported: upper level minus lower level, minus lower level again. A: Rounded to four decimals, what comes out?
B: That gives -0.0728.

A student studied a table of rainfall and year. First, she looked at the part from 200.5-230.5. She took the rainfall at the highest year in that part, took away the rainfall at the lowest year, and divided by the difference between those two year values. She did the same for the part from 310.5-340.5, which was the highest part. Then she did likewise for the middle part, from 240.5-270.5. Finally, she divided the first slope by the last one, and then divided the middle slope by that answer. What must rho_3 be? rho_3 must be 0.035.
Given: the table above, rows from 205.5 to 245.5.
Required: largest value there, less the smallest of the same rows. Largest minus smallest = 1.32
